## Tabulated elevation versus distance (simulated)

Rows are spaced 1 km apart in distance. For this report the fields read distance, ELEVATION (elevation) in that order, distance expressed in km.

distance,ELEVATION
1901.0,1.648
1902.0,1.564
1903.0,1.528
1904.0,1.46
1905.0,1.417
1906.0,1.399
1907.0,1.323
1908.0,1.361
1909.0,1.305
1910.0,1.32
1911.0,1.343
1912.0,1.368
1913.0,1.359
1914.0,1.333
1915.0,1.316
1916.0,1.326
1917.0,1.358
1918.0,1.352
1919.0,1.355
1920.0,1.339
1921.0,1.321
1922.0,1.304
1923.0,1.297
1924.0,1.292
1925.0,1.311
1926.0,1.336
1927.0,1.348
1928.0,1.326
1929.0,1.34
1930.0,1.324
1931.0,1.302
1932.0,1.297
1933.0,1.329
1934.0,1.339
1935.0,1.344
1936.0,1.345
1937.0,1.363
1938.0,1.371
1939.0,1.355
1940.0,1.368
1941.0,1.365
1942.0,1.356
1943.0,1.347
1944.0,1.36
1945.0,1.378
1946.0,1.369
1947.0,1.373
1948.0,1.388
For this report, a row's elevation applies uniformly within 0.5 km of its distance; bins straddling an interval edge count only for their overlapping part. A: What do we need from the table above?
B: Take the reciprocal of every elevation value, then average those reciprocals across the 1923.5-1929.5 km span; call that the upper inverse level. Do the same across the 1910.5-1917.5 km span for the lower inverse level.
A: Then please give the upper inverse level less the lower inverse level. 0.010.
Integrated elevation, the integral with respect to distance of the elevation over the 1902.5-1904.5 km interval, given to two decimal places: 2.99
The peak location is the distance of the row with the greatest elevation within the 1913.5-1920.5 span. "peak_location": 1917.0 km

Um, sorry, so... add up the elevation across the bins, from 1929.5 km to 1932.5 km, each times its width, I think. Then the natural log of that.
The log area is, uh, 1.4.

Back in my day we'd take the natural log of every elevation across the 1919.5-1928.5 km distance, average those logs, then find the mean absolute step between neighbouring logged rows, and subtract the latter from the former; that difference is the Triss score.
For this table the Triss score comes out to 0.265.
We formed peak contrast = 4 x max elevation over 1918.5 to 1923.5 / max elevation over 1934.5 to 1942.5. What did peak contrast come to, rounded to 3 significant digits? 3.95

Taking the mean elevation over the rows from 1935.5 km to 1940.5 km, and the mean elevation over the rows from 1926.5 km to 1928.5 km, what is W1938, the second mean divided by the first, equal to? 0.98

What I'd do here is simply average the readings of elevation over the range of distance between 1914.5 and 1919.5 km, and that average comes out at 1.34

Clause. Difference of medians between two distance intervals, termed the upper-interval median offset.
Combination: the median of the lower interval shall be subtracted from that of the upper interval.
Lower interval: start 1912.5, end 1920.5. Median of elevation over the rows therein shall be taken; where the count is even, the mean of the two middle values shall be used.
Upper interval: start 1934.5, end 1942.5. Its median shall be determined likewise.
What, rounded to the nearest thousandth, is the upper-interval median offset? 0.014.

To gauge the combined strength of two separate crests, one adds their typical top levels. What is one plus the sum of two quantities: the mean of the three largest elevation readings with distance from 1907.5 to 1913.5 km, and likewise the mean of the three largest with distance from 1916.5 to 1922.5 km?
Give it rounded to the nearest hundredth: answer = 3.72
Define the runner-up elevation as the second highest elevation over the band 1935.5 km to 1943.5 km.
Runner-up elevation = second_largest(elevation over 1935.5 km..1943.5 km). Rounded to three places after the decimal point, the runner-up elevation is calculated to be 1.368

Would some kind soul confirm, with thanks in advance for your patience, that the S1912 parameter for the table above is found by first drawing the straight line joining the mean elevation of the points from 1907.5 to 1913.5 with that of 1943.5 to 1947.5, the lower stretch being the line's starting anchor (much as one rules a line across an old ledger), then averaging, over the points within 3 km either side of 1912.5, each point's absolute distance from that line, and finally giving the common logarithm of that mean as -1.76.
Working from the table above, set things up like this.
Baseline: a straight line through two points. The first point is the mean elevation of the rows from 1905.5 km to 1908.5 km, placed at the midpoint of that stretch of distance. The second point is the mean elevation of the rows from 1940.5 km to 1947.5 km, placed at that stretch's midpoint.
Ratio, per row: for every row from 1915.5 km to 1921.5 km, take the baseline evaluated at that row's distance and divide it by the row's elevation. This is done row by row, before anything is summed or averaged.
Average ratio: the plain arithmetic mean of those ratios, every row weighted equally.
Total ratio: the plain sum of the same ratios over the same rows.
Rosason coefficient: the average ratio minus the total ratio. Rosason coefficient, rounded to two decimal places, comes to -5.08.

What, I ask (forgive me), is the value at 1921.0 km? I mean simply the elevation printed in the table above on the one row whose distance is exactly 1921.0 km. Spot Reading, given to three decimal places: 1.321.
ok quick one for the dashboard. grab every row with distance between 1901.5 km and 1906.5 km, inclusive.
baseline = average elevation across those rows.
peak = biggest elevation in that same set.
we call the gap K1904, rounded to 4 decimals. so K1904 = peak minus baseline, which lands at 0.0904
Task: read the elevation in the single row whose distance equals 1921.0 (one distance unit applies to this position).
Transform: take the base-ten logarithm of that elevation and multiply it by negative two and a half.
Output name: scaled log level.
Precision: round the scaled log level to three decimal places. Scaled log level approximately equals -0.302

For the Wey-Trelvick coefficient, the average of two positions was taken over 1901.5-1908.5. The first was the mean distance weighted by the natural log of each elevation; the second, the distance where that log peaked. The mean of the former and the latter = 1903.4 km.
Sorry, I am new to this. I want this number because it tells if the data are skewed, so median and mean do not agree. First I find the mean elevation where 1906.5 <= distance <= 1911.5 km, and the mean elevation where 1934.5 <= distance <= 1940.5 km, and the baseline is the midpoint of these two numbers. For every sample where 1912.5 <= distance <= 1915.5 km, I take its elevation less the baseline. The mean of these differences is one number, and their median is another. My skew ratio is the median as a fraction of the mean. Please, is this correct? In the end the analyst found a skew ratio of 1.37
